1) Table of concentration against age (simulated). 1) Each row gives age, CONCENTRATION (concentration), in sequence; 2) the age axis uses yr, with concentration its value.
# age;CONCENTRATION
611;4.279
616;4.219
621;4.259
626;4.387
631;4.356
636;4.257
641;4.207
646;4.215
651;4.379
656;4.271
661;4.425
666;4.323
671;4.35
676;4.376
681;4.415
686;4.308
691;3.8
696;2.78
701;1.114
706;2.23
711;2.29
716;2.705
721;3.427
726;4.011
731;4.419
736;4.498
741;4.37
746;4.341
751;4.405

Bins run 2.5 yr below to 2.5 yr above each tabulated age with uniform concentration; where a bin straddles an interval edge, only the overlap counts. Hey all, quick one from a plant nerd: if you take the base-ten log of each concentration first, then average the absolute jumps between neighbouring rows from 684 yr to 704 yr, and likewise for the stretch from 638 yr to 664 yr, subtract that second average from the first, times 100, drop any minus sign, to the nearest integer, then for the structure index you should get 18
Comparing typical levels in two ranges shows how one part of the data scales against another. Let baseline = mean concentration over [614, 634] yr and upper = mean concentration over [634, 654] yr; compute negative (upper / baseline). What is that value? -1.0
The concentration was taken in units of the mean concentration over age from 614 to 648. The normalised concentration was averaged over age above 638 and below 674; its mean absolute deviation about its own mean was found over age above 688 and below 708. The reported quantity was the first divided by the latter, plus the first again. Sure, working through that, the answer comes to 6.34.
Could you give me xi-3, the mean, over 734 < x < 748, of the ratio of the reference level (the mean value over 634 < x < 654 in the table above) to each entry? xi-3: 0.97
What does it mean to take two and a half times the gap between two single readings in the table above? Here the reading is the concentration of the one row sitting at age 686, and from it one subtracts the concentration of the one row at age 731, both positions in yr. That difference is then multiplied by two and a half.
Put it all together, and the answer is -0.3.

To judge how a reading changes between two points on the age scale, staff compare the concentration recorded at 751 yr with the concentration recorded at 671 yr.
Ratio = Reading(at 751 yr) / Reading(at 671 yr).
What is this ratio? 1.01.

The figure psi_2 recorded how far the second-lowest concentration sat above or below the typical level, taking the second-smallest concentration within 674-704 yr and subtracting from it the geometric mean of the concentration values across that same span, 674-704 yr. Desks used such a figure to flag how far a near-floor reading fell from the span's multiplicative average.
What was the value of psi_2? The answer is -0.371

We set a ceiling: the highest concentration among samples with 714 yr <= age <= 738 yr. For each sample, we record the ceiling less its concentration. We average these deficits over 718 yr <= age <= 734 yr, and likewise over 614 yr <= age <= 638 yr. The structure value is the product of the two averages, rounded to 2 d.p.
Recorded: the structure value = 0.11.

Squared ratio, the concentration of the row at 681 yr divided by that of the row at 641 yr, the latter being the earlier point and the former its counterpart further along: 1.1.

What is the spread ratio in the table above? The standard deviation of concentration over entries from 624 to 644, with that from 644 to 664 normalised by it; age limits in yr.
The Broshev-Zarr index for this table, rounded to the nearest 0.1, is 1.1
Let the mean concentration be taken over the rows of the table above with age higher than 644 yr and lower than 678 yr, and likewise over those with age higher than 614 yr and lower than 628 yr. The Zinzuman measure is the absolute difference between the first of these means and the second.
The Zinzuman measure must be 0.05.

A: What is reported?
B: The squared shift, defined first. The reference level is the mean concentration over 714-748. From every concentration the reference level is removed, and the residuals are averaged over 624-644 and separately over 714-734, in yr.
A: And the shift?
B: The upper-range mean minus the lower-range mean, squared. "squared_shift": 0.4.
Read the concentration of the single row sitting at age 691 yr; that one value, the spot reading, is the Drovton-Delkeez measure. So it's 3.8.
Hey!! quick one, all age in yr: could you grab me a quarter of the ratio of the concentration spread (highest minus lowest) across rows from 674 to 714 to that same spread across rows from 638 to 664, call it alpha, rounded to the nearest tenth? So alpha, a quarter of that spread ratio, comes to 3.8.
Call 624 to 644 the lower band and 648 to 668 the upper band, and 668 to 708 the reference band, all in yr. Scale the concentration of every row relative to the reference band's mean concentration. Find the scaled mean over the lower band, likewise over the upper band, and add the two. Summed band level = 2.5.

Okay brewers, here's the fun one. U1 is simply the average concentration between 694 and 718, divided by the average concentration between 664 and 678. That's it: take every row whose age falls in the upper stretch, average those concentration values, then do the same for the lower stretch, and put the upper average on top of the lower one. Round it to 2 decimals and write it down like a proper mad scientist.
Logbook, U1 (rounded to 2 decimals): 0.51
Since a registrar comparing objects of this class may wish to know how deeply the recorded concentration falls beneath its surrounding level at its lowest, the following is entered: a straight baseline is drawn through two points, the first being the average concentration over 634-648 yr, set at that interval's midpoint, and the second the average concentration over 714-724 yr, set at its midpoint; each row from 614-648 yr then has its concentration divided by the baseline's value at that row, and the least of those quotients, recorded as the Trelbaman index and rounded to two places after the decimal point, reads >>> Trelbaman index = 0.92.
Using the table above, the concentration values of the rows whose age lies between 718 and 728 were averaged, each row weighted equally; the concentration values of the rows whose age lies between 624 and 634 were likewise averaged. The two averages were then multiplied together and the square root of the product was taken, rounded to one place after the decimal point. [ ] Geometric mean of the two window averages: 4.0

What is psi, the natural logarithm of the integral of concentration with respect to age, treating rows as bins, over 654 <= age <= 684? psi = 4.87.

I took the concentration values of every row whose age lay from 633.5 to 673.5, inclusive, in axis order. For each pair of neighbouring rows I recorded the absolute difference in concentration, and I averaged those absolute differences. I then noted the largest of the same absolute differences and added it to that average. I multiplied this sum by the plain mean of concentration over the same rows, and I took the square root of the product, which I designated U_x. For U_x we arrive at 1.04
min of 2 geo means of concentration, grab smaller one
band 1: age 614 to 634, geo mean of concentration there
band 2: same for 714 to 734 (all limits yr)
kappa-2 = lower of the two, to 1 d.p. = 3.6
